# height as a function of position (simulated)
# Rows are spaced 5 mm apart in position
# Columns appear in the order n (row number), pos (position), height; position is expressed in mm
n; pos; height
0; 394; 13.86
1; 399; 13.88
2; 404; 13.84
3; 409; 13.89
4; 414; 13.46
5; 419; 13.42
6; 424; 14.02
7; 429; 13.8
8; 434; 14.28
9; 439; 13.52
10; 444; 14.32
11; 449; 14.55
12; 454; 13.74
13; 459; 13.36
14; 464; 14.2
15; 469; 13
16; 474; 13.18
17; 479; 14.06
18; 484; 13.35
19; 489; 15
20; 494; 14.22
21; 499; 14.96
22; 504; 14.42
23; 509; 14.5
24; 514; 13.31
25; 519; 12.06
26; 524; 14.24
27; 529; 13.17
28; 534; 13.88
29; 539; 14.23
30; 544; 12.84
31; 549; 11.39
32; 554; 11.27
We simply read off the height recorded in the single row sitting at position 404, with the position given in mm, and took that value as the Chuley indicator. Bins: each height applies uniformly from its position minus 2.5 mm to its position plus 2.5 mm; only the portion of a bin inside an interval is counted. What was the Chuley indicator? 13.84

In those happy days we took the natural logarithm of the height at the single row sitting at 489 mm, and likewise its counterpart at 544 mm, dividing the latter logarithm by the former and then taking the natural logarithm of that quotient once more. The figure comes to -0.059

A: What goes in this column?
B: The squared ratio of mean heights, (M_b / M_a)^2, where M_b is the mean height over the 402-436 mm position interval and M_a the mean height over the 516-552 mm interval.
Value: 1.11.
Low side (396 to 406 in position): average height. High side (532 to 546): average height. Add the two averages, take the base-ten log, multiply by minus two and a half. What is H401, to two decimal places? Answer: -3.60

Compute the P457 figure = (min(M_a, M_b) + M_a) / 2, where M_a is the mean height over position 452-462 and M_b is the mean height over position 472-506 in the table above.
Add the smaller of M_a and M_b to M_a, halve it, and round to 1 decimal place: 13.6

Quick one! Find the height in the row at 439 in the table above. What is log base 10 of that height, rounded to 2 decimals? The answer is 1.13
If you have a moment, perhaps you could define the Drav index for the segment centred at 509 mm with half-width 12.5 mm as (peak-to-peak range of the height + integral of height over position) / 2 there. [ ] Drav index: 175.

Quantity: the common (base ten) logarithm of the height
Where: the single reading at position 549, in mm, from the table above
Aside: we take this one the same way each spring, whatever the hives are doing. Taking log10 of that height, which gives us 1.06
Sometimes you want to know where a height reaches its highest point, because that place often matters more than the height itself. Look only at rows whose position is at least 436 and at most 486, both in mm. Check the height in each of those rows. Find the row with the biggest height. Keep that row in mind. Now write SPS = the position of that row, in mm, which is 449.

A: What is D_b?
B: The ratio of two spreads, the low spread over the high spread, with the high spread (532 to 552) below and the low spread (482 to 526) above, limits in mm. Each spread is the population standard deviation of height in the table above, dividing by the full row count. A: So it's 0.81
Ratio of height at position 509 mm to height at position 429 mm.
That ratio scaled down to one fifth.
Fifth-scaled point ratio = 0.210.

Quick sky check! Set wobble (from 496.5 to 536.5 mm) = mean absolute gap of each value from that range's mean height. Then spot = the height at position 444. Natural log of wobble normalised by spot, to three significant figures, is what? -2.98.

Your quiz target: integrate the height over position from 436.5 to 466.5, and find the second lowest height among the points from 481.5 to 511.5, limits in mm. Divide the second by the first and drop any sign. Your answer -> 0.0340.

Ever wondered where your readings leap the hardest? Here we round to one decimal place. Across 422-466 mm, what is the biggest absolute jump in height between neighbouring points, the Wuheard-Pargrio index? 0.8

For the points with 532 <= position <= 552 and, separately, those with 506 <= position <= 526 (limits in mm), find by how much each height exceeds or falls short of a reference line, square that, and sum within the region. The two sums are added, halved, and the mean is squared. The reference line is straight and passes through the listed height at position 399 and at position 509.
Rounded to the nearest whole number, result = 134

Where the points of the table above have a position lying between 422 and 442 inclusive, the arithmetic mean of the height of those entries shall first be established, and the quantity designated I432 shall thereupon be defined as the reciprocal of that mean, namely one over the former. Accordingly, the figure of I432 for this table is 0.0719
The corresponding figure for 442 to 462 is 0.0715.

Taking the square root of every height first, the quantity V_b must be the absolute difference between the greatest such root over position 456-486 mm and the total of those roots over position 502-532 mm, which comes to 18.4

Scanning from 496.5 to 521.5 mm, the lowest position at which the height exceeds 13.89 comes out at 499 mm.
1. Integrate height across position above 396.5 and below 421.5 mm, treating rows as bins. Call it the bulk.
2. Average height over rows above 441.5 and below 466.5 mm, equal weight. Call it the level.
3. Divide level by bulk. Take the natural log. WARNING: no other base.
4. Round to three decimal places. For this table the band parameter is -3.195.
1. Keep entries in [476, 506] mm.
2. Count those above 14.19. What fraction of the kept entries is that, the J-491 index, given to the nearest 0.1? 0.7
